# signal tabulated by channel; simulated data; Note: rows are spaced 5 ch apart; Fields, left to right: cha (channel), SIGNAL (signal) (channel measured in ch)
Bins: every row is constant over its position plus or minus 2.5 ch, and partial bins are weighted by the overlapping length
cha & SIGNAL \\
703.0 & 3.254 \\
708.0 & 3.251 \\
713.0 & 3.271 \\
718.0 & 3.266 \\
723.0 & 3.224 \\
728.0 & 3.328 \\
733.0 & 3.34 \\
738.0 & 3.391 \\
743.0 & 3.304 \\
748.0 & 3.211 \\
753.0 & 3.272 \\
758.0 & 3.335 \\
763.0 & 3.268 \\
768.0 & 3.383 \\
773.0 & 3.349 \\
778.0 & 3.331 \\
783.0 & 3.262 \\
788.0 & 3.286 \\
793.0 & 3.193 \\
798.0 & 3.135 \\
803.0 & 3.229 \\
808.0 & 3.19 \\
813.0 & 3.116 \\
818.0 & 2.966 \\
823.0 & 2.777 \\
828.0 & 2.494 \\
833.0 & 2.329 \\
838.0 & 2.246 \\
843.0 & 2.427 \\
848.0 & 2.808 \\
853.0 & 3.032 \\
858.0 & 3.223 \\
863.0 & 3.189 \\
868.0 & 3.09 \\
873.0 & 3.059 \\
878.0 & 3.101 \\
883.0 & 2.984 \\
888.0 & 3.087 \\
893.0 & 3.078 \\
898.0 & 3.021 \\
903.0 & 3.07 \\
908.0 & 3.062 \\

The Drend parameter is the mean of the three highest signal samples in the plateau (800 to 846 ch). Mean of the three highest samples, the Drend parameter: 3.18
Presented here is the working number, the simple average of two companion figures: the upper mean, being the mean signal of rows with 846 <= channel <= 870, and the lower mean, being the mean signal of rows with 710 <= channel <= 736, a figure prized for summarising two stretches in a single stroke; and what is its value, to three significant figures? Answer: 3.18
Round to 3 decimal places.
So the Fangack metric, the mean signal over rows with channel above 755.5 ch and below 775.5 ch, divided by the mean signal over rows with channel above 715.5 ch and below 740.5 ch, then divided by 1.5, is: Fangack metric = 0.671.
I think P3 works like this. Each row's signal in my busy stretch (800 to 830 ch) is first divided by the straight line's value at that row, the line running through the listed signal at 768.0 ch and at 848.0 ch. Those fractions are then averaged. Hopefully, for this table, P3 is 0.97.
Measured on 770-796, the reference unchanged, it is 1.00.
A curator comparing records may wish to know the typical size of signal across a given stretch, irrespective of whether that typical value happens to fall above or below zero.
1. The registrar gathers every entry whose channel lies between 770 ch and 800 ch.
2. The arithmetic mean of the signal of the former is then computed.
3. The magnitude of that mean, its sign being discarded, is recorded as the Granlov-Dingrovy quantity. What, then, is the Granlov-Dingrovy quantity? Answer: 3.26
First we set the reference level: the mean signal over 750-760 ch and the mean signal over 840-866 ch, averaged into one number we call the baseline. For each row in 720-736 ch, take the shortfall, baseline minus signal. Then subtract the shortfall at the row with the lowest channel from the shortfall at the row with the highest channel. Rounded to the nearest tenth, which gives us -0.1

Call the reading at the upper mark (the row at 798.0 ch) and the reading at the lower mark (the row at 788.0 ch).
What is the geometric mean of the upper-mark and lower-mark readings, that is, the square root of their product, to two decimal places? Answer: 3.21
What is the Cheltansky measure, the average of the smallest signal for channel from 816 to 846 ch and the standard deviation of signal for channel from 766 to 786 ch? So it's 1.15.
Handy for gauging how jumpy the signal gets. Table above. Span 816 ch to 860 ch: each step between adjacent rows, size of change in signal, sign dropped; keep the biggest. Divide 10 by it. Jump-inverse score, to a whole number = 26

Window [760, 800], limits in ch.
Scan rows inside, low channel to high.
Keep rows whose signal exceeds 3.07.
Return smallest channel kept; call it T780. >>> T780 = 763.0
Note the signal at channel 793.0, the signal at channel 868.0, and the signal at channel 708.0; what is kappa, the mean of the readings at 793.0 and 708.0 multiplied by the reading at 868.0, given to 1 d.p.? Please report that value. 10.0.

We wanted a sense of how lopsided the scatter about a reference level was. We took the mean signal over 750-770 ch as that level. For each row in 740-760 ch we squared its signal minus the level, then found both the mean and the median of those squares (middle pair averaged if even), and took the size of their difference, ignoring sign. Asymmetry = 0.0021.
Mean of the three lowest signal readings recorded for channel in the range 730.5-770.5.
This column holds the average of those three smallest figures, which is 3.3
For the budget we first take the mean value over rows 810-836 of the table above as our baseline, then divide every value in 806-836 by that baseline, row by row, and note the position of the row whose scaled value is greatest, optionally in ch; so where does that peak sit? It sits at 808.0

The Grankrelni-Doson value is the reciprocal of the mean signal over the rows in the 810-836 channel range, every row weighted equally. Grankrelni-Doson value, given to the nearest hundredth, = 0.37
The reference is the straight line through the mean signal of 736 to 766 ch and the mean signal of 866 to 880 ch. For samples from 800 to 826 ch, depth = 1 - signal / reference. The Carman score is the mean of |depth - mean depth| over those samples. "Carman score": 0.043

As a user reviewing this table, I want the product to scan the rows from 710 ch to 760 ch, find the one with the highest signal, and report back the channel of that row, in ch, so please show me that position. 738.0 ch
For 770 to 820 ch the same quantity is 773.0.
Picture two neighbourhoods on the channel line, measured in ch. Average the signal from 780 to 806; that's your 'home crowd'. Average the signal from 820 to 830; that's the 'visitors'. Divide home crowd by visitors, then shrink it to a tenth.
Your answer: 0.12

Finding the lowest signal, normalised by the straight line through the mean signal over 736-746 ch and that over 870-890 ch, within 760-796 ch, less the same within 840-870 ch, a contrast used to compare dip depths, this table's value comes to 0.21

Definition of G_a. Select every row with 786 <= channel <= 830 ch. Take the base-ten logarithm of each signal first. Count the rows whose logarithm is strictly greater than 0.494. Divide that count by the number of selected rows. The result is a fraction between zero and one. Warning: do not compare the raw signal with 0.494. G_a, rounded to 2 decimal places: 0.56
